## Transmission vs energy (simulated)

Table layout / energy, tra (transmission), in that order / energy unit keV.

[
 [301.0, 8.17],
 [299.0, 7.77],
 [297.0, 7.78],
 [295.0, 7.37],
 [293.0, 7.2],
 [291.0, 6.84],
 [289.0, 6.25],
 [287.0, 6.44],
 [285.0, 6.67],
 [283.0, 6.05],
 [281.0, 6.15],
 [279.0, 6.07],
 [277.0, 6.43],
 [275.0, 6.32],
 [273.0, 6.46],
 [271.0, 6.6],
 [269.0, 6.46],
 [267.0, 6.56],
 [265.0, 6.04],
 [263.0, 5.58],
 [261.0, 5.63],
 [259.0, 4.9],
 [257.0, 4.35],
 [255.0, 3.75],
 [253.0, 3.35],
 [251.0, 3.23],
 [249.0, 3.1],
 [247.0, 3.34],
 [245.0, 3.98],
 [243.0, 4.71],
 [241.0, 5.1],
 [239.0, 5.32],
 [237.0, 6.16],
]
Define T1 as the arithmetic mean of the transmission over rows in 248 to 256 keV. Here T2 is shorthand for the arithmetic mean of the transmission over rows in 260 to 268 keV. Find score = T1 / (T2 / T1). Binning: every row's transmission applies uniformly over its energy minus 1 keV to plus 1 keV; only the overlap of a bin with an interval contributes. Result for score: 2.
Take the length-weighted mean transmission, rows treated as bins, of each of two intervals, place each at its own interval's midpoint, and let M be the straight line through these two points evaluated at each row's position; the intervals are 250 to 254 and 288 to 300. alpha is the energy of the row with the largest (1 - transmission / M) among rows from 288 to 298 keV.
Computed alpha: 289.0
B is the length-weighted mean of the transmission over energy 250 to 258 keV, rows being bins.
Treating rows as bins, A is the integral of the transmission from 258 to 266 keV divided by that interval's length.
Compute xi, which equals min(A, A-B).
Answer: 1.9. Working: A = 5.5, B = 3.7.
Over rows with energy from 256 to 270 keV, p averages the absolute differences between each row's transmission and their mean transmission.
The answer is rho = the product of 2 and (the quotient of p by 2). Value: 0.61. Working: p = 0.6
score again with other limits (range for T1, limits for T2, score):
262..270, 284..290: 6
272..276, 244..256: 12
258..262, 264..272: 4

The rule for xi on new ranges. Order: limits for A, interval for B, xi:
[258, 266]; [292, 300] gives -2.0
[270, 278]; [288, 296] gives -0.5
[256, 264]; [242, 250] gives 1.3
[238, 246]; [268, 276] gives -1.7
